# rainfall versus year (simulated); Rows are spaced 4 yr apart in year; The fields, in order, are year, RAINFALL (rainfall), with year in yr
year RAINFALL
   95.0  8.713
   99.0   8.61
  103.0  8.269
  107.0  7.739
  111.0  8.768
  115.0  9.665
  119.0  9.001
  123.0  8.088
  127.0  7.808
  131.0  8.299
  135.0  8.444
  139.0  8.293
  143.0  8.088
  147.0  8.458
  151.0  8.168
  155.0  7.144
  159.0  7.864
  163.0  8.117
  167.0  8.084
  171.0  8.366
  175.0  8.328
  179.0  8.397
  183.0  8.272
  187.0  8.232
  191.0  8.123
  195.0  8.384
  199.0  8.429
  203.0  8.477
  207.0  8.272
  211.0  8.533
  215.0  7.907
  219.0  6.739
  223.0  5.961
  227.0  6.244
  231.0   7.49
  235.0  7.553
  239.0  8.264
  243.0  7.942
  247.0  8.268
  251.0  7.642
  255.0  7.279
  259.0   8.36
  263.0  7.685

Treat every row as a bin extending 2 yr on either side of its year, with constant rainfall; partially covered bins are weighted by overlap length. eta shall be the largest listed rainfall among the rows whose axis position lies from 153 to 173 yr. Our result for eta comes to 8.366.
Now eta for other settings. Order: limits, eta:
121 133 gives 8.299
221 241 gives 8.264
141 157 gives 8.458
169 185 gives 8.397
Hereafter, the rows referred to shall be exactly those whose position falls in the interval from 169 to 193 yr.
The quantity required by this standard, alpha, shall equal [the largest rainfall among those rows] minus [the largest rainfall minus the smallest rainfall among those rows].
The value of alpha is 8.1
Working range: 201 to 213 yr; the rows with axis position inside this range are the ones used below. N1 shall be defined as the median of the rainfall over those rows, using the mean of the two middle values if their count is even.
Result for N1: 8.48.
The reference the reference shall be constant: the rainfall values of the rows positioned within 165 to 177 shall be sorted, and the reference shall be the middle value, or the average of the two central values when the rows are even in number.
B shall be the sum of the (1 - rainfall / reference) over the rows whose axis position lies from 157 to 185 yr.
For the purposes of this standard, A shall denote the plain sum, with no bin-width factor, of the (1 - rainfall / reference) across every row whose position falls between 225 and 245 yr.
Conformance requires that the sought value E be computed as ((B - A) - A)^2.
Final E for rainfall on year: 0.80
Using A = 0.50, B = 0.10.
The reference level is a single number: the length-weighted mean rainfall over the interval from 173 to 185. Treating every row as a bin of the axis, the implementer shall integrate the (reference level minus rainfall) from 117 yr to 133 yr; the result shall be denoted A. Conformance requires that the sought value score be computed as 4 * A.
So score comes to 2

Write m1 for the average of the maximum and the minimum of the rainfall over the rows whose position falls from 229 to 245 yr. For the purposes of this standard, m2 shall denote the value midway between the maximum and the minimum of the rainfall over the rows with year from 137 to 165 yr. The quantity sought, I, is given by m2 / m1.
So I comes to 0.99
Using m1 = 7.9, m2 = 7.8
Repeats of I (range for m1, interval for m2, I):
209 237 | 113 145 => 1.21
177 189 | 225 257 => 0.87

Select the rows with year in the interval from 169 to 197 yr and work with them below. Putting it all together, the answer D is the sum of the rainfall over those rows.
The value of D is 58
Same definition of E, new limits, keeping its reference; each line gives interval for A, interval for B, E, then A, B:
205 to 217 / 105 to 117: 0.04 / 0.03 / -0.14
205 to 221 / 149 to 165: 0.04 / 0.22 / 0.24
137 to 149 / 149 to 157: 0.02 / 0.02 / 0.16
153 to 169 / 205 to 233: 0.12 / 0.25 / 0.86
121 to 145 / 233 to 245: 0.01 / 0.11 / 0.15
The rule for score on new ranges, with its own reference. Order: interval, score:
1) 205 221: 30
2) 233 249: 21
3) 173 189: 2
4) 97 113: -1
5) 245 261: 28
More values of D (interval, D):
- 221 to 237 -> 27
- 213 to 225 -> 21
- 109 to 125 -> 36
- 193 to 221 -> 57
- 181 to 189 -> 17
